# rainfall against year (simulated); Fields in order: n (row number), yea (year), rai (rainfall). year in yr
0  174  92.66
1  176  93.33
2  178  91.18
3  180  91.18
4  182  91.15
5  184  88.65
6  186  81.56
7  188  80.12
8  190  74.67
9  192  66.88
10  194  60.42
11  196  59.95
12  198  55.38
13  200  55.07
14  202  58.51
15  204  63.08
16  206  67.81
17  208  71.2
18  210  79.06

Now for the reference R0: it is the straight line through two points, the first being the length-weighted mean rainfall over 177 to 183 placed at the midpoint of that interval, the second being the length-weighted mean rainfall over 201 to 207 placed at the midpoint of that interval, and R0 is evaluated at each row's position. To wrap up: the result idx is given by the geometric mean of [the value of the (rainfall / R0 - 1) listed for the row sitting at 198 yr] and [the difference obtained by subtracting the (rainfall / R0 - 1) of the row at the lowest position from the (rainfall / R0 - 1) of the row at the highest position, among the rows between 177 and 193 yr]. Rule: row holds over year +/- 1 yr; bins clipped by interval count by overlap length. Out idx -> 0.151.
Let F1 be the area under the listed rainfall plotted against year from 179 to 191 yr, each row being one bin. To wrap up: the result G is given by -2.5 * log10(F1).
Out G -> -7.52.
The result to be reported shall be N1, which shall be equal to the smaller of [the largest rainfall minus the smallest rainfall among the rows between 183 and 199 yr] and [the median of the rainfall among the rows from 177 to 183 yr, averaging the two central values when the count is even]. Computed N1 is 33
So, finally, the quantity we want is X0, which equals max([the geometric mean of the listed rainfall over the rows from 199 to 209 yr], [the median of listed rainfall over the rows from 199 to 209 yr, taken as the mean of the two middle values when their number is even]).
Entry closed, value 63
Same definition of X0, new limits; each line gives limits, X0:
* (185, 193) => 77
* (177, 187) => 91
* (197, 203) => 56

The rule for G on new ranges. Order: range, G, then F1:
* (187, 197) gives -7.09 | 684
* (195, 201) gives -6.33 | 341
